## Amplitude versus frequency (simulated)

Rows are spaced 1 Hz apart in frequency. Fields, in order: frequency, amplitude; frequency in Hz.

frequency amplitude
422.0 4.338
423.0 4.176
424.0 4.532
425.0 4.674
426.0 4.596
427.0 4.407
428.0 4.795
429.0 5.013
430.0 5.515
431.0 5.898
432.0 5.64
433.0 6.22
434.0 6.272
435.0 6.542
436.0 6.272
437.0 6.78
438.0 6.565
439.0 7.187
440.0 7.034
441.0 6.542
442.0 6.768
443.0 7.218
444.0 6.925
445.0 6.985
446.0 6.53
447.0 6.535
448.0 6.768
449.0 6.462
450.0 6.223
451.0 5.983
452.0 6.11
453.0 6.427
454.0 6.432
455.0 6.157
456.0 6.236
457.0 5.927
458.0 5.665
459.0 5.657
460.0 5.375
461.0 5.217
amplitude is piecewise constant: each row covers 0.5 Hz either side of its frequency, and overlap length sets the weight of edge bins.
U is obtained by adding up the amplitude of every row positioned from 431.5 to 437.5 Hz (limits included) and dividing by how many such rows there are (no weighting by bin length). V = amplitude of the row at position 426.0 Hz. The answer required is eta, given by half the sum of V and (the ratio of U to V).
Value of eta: 3.0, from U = 6.3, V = 4.596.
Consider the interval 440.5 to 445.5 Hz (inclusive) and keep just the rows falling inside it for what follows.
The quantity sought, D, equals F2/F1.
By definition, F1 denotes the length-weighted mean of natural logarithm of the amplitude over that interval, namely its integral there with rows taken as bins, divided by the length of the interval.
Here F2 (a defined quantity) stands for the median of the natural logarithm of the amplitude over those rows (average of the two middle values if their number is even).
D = 1.003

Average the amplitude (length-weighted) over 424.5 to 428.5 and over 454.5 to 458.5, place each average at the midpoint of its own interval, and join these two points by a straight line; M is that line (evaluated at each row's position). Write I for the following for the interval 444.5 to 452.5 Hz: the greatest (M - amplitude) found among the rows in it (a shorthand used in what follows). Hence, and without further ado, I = -0.24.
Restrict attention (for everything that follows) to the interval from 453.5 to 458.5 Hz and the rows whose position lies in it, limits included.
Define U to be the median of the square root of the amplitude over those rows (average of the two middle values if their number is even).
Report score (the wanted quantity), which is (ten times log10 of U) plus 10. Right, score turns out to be 13.9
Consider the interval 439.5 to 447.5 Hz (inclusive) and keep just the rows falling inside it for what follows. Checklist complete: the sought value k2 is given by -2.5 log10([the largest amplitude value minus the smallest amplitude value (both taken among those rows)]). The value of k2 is 0.41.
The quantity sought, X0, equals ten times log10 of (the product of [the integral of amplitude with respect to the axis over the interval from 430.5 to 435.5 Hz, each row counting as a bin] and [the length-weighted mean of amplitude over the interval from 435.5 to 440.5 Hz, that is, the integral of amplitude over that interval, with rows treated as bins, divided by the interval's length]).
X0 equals 23.2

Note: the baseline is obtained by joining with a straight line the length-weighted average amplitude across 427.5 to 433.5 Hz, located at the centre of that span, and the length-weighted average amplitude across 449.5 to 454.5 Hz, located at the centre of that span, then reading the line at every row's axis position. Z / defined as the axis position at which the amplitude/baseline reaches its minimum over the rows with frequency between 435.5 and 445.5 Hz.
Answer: 436.0 Hz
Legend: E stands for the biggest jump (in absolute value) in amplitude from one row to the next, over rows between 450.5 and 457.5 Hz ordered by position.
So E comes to 0.32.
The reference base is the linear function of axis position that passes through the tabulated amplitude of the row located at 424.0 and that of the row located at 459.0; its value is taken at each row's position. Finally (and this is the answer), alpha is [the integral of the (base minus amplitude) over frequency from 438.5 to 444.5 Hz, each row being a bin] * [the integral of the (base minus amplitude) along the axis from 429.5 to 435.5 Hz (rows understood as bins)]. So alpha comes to 81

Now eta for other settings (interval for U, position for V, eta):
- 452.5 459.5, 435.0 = 3.7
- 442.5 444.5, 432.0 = 3.4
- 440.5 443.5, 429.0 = 3.2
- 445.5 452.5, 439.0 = 4.0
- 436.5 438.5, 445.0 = 4.0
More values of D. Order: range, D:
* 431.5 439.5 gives 0.999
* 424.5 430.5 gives 0.988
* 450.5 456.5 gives 0.998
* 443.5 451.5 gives 0.999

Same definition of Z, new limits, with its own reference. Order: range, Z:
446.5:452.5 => 451.0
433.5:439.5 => 436.0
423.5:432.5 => 427.0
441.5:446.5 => 446.0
